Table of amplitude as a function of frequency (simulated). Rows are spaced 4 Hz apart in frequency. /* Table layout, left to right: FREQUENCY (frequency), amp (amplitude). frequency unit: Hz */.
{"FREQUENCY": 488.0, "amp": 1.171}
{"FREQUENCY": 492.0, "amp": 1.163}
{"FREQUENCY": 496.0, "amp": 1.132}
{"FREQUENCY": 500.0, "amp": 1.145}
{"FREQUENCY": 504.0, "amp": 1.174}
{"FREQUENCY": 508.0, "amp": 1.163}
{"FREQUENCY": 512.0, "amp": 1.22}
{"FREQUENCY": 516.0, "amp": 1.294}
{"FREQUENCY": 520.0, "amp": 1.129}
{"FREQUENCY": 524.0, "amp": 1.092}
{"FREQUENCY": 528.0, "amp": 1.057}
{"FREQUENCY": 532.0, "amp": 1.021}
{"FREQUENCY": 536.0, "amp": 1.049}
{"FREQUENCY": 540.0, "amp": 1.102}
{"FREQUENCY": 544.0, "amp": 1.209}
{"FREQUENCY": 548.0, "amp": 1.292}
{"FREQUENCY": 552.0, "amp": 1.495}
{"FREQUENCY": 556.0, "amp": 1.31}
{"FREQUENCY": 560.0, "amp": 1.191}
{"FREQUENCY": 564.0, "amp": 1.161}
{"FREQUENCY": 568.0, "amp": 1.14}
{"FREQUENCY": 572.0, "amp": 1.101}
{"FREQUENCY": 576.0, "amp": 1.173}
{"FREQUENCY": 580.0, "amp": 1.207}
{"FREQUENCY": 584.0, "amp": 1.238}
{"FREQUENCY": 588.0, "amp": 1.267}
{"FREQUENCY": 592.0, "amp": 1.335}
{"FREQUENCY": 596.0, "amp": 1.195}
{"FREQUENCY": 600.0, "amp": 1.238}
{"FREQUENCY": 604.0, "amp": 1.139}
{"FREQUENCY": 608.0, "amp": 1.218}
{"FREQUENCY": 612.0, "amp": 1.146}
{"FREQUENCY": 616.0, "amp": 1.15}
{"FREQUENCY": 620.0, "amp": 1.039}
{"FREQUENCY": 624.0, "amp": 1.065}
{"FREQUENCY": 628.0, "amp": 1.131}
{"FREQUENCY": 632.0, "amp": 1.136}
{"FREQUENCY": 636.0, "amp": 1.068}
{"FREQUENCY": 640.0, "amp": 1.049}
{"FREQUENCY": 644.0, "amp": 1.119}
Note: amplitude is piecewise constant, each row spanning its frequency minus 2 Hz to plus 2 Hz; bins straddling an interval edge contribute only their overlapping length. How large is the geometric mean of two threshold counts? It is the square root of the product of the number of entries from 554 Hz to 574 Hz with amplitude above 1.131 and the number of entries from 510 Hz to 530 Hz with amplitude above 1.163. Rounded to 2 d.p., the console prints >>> 2.83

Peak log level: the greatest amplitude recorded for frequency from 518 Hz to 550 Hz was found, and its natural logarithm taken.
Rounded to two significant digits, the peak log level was 0.26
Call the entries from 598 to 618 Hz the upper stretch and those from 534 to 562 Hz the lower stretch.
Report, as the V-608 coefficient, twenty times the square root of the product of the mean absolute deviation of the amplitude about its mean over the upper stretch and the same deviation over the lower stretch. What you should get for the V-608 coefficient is 1.3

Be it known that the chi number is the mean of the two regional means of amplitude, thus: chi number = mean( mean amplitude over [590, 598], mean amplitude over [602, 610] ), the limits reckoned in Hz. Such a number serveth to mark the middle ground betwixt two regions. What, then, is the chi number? 1.22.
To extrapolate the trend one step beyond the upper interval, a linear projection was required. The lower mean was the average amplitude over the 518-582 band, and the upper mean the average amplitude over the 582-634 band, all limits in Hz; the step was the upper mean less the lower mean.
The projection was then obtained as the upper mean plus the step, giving 1.18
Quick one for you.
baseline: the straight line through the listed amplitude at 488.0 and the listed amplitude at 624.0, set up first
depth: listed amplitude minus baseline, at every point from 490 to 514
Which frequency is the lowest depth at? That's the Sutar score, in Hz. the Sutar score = 496.0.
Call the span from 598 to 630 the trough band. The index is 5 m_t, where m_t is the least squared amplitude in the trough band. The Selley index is 5.4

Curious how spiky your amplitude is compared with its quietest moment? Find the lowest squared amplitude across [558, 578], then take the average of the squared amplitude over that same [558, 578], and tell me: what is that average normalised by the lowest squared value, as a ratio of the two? 1.10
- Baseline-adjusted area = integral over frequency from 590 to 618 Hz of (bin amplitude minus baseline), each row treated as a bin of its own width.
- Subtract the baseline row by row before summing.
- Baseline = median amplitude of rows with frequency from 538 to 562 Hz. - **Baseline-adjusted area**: -1.3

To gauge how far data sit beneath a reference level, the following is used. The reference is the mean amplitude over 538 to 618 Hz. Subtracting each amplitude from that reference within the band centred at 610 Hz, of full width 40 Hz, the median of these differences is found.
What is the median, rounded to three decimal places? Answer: 0.067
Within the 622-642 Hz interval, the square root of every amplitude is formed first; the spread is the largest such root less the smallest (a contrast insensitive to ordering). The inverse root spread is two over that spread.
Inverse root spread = 48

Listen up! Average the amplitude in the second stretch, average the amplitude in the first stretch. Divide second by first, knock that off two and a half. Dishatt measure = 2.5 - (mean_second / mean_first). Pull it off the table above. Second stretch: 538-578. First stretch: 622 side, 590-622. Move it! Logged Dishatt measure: 1.470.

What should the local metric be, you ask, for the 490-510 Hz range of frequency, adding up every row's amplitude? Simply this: 5.78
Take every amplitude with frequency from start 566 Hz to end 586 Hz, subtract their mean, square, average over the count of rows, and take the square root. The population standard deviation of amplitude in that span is 0.048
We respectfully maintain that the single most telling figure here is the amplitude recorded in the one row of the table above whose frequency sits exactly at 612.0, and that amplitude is 1.146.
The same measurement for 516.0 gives 1.294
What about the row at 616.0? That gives 1.15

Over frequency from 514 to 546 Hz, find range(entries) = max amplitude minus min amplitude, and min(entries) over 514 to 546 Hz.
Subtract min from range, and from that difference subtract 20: -20.7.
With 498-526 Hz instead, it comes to -20.9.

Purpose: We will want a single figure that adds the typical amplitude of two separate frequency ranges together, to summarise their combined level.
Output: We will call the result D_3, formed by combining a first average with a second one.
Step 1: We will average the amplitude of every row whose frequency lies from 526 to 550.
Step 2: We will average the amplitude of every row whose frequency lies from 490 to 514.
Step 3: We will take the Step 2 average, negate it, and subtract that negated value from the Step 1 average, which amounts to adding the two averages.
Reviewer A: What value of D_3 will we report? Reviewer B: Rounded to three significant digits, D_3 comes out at 2.29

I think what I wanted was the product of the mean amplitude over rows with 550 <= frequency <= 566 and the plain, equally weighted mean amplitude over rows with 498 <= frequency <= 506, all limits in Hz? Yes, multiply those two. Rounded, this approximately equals 1.49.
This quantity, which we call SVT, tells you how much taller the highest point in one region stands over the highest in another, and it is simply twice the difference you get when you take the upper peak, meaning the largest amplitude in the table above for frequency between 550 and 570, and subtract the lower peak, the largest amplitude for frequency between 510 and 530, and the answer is 0.4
